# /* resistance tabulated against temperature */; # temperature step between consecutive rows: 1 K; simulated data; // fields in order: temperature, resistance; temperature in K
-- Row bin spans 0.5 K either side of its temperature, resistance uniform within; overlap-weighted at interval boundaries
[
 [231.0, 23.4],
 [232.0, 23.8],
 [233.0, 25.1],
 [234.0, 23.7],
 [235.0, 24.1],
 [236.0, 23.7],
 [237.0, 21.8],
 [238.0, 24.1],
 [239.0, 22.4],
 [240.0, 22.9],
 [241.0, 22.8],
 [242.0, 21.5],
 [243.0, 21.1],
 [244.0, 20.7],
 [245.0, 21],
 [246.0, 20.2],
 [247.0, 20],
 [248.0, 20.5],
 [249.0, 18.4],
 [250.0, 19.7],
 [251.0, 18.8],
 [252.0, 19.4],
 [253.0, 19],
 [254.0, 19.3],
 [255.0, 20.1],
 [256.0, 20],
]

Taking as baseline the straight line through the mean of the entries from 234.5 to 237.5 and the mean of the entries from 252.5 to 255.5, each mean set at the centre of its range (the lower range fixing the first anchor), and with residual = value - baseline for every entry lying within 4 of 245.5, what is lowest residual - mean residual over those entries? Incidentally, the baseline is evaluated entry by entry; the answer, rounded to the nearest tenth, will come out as -1.3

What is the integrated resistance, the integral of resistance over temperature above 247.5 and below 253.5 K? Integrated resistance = 116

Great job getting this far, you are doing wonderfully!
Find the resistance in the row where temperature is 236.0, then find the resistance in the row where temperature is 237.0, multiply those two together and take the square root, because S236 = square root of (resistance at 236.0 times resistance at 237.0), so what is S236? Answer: 22.7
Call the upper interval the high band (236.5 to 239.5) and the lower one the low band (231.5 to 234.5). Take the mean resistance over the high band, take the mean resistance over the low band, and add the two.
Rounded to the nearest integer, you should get 47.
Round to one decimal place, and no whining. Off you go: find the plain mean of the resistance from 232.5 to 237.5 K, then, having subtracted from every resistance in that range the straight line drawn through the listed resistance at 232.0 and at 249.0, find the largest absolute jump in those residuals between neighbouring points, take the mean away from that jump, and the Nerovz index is -22.1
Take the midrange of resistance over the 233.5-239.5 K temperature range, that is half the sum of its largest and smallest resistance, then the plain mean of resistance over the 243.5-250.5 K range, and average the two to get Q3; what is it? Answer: 21.5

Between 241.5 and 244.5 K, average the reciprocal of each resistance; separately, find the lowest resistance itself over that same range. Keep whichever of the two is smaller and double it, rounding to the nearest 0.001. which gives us 0.095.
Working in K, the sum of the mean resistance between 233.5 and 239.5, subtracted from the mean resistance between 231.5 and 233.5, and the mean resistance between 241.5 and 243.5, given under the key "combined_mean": 22.45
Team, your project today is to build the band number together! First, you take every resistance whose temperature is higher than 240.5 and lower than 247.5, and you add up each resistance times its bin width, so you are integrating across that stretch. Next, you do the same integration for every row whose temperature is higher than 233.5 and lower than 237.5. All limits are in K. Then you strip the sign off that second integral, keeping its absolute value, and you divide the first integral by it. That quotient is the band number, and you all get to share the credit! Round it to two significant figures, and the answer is 1.6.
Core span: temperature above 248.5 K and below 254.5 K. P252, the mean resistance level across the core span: 19.1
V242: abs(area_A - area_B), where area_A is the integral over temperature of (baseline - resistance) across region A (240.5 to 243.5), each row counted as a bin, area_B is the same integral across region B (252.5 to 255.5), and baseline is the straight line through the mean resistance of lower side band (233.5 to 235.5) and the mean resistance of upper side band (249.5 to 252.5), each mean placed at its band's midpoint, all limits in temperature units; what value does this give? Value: 3.0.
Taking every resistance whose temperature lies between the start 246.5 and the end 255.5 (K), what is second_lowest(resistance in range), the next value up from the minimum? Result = 18.8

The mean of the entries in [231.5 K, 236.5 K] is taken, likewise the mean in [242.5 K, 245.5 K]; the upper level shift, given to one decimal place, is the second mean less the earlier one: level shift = -3.1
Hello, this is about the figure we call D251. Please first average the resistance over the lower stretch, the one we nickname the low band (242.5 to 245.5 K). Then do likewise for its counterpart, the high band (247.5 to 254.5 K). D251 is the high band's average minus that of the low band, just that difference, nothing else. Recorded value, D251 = -1.6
